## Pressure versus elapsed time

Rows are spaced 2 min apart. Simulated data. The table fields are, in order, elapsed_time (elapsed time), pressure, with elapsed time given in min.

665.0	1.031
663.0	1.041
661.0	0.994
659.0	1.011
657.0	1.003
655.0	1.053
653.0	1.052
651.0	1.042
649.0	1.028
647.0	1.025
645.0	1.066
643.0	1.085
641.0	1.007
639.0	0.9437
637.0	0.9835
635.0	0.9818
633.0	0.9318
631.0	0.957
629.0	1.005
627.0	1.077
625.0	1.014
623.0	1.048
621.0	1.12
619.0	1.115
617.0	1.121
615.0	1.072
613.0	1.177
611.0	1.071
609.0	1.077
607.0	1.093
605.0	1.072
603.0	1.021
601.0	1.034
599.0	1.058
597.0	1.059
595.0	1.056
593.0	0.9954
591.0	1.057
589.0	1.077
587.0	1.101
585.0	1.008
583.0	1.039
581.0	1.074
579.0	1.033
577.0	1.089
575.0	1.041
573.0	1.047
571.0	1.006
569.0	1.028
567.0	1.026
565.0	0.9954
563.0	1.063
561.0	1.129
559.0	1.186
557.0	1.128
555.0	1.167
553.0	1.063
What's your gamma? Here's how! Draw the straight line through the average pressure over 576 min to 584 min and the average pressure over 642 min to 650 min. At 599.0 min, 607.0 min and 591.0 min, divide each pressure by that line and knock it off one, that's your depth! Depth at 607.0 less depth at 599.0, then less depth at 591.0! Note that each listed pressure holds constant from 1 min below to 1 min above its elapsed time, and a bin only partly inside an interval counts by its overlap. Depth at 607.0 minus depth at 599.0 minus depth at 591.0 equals -0.034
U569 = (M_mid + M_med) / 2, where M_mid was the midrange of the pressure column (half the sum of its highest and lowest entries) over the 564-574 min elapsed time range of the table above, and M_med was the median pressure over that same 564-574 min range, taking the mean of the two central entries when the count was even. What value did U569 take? 1.02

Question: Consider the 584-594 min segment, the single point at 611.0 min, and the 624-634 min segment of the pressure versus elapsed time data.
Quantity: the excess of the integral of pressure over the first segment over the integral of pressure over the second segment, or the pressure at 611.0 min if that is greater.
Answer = 1.07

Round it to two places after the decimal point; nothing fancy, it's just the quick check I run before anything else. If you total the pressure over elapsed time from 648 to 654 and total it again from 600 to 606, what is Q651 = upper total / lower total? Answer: 1.00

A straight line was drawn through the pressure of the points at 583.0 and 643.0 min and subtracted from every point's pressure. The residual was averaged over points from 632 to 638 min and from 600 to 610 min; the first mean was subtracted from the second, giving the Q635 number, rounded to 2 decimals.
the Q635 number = 0.12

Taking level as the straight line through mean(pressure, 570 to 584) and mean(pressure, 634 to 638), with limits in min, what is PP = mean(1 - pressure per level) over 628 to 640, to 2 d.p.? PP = 0.02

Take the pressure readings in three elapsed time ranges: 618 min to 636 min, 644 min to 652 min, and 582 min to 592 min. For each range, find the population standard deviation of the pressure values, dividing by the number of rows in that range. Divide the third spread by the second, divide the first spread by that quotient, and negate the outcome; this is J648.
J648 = -0.032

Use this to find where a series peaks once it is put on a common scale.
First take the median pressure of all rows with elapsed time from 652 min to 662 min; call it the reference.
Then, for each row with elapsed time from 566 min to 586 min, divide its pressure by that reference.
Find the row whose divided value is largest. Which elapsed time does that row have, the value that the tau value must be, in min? 577.0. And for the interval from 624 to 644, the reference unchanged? 643.0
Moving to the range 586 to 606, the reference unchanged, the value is 587.0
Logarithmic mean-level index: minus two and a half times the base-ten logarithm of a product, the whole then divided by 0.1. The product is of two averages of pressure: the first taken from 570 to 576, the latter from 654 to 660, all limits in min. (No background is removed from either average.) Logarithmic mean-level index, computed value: -0.57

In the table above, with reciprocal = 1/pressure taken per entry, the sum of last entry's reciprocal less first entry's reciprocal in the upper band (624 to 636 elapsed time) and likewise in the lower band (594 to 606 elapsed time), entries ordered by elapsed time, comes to 0.02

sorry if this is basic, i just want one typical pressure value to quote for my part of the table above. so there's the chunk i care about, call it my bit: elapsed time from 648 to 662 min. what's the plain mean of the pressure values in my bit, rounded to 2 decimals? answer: 1.03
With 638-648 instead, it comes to 1.03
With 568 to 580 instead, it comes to 1.04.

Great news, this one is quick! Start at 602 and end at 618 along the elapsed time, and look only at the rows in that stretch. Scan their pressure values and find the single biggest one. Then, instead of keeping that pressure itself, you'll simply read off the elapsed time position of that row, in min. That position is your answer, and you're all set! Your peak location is 613.0 min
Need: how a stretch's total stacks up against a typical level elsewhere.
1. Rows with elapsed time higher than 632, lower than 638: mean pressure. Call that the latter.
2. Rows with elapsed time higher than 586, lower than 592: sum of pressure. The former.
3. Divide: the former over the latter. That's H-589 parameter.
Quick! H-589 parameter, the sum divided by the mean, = 3.35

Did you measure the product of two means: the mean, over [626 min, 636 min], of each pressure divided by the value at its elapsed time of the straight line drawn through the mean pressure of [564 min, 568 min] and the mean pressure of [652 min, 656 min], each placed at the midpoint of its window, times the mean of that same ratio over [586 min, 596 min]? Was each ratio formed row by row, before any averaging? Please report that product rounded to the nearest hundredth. 0.98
